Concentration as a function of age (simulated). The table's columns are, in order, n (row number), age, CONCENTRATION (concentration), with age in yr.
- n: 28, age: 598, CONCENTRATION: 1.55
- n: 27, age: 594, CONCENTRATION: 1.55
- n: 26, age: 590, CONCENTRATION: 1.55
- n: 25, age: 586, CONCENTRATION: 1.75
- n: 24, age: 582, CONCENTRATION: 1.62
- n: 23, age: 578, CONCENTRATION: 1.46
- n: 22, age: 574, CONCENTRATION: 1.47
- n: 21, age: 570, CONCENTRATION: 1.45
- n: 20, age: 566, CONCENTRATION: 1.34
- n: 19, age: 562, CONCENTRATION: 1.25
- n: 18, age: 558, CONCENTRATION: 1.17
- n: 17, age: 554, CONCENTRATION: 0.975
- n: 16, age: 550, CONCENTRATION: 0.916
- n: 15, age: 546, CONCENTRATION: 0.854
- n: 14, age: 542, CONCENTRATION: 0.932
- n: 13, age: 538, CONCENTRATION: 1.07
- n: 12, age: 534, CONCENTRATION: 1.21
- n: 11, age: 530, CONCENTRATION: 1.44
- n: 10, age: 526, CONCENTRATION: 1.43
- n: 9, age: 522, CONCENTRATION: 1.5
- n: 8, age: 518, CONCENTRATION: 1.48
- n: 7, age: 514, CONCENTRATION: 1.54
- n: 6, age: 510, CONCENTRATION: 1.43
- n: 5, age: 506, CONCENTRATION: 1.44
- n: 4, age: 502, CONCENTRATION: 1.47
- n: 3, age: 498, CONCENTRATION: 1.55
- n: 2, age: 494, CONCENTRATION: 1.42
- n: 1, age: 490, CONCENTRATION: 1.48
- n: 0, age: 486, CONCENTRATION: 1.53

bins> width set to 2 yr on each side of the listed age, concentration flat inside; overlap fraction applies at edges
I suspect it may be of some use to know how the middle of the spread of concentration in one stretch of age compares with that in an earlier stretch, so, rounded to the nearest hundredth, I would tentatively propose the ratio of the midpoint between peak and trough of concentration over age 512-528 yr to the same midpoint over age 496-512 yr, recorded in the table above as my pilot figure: 1.00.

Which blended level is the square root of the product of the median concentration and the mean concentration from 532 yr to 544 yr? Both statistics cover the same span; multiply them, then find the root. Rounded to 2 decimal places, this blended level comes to 1.07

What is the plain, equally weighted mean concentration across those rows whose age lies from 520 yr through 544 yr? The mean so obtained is 1.26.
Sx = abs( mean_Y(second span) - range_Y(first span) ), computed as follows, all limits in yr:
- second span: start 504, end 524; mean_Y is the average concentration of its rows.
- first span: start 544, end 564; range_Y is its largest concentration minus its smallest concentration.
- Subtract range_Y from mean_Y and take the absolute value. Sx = 1.08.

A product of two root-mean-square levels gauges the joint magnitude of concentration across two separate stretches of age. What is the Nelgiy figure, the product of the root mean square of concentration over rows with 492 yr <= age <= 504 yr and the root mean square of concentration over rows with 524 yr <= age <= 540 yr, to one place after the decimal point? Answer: 1.9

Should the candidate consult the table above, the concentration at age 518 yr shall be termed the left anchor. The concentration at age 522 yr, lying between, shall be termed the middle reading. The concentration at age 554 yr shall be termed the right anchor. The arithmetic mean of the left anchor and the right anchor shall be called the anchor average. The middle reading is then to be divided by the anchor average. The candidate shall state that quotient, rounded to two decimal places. 1.22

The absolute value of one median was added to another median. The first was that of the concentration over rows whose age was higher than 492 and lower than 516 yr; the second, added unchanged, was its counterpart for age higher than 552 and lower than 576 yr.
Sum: 2.75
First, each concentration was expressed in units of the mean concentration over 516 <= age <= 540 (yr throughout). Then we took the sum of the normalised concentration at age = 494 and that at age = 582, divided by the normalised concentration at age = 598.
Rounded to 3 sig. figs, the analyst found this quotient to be 1.96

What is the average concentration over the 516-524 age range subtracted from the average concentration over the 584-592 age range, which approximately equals 0.16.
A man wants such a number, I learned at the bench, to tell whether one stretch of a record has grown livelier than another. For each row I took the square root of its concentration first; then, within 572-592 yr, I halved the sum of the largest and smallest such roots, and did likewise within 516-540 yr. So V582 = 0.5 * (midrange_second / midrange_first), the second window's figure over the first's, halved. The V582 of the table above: 0.45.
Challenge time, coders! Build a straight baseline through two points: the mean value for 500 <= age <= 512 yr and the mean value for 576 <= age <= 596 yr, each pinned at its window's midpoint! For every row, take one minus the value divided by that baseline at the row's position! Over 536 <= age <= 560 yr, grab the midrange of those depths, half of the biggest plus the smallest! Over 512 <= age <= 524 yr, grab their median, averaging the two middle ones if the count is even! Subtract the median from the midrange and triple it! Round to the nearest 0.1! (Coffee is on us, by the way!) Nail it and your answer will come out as 1.1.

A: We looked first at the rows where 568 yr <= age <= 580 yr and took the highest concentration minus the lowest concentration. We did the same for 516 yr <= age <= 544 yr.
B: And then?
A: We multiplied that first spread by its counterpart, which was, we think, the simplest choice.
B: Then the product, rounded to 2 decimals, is 0.01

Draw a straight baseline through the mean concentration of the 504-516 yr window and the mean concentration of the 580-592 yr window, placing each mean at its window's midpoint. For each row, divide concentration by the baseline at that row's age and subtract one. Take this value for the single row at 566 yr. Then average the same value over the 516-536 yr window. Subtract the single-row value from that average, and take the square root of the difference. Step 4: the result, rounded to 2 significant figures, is 0.31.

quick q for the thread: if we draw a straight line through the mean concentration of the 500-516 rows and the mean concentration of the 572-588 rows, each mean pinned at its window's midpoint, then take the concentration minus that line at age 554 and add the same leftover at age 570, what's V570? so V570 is -0.7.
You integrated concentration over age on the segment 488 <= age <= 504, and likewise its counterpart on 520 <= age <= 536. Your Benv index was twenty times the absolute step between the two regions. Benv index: 27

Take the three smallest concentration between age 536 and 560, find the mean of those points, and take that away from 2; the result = 1.1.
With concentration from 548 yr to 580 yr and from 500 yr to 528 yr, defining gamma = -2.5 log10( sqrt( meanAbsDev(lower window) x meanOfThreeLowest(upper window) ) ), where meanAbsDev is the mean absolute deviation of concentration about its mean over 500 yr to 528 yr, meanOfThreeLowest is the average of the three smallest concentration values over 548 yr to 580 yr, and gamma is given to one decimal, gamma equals 1.9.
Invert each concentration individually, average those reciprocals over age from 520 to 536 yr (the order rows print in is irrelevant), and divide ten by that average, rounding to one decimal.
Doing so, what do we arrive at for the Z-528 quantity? 13.9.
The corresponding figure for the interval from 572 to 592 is 15.6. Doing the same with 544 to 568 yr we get 10.5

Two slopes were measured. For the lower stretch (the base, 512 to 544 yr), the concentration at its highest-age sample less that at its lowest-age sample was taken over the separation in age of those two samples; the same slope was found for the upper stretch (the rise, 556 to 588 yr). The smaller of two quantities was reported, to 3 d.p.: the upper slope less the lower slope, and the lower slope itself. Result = -0.022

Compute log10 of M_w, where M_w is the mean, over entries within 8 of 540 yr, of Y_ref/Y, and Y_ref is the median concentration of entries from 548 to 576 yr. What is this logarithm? 0.10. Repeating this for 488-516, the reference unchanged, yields -0.07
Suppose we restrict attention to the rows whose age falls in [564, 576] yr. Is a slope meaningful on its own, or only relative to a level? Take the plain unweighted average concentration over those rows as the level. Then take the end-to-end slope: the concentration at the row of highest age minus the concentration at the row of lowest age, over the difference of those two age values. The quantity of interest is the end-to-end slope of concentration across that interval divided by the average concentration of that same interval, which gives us 0.011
